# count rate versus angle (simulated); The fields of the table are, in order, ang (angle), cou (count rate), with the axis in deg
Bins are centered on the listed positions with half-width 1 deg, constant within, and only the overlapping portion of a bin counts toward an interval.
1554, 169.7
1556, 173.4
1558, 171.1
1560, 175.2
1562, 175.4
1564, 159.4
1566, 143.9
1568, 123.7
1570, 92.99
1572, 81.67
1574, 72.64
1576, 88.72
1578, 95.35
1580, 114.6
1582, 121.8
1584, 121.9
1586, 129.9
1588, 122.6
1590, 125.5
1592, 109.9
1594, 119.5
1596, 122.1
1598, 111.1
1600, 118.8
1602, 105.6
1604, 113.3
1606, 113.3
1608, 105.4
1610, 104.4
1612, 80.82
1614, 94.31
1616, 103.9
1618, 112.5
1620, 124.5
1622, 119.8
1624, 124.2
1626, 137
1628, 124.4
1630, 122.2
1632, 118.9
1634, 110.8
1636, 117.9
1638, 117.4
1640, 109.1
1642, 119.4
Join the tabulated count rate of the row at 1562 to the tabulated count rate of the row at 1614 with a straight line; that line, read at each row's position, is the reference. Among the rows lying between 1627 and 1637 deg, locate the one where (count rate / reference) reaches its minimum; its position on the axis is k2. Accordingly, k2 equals 1628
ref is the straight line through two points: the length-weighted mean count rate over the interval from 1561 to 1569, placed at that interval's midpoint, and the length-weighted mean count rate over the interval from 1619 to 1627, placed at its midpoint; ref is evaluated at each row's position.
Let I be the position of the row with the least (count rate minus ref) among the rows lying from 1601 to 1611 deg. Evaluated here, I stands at 1602 deg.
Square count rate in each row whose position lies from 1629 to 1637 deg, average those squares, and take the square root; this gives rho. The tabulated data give 118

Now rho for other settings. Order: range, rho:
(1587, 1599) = 119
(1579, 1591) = 123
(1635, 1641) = 115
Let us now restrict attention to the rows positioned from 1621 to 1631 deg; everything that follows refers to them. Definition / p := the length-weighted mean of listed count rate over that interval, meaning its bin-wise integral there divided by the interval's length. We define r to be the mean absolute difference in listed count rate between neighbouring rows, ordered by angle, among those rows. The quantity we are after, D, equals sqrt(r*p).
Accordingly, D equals 31.7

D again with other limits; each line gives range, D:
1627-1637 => 24.8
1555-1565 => 31.1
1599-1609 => 28.3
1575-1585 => 30.0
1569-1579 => 30.5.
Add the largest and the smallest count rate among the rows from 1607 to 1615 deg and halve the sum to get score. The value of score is 93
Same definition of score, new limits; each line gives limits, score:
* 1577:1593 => 113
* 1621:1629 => 128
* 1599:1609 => 112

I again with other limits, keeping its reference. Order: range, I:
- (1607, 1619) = 1612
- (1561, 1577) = 1574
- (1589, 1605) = 1602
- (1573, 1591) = 1574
